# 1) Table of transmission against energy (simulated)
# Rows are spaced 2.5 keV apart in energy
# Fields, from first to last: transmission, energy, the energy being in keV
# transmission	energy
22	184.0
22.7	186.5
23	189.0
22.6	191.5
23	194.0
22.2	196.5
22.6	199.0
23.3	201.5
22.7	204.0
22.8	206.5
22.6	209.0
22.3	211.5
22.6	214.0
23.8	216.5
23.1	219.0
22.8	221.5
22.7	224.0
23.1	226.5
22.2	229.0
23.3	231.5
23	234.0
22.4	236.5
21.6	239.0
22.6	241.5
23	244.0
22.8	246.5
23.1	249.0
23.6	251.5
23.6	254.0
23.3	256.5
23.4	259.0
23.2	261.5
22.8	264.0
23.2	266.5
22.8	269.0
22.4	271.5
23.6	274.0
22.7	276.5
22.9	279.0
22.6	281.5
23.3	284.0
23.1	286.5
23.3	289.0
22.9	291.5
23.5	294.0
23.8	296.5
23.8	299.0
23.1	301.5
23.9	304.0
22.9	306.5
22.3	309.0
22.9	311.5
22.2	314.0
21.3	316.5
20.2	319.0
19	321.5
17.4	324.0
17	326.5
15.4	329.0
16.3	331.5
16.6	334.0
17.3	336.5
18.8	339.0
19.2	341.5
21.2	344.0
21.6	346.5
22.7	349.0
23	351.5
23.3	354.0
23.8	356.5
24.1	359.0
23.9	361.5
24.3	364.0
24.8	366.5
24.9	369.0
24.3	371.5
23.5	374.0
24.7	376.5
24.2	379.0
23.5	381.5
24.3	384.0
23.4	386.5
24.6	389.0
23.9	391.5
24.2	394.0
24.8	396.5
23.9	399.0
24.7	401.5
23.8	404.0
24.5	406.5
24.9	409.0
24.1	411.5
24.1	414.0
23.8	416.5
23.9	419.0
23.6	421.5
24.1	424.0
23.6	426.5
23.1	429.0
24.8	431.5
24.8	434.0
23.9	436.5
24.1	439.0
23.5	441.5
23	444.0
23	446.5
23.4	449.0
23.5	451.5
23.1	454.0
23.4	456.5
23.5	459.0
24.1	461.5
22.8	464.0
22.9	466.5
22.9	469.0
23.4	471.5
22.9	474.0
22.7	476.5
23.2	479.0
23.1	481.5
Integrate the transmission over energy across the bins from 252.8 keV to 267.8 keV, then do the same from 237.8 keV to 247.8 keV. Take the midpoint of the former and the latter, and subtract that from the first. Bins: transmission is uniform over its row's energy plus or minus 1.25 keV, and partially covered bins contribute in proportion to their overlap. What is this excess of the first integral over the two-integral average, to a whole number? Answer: 62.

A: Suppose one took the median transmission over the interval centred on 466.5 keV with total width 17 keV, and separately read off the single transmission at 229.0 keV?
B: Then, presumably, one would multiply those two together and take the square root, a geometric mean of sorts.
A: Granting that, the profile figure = 22.5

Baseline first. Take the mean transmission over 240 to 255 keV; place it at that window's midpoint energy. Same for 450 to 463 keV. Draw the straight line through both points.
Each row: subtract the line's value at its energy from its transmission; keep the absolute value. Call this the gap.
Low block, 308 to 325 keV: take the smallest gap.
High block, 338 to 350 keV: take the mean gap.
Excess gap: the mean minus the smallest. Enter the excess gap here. 2.3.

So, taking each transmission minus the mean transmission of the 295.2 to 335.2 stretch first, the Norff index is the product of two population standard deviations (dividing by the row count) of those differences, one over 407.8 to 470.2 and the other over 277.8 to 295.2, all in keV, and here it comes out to 0.17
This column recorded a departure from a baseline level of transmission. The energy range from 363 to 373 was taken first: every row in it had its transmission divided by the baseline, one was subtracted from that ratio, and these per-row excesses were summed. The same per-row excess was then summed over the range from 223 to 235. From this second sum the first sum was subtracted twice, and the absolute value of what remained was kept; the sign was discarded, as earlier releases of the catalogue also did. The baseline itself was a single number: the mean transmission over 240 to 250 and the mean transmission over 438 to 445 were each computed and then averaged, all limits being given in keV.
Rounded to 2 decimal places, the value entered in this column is 0.55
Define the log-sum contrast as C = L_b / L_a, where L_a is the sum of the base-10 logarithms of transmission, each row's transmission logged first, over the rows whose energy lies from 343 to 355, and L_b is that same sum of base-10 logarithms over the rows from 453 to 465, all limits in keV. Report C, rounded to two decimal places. 1.01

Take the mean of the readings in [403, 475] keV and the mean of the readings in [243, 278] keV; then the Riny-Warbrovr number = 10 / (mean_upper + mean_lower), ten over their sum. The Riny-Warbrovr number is 0.214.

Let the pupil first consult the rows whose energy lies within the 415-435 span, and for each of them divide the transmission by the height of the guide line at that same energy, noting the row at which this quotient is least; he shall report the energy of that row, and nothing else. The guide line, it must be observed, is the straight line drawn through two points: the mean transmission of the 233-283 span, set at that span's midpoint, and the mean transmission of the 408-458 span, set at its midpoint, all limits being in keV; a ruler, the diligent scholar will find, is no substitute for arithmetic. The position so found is 429.0 keV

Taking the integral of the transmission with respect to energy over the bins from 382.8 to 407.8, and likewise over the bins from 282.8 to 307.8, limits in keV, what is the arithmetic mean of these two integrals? 595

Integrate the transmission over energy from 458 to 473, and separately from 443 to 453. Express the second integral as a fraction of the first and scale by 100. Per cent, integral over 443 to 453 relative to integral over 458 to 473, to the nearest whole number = 67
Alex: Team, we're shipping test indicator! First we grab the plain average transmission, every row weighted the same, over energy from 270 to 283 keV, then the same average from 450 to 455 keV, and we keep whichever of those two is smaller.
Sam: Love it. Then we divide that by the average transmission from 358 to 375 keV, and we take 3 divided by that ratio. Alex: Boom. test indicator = 3.19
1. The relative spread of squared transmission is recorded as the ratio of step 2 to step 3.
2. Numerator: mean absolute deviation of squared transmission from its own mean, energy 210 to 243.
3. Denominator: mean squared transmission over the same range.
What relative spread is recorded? 0.037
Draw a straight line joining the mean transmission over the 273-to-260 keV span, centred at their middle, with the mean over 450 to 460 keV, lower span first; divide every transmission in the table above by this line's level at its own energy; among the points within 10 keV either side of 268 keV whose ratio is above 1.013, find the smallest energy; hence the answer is 259.0 keV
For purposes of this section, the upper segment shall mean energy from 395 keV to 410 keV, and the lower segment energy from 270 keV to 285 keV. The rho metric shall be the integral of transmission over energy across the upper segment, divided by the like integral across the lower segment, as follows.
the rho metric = 1.1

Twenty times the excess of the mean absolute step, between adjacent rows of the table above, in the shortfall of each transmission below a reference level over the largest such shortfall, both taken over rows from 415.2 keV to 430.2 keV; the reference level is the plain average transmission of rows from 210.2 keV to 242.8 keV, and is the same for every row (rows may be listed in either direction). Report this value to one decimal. 15.0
